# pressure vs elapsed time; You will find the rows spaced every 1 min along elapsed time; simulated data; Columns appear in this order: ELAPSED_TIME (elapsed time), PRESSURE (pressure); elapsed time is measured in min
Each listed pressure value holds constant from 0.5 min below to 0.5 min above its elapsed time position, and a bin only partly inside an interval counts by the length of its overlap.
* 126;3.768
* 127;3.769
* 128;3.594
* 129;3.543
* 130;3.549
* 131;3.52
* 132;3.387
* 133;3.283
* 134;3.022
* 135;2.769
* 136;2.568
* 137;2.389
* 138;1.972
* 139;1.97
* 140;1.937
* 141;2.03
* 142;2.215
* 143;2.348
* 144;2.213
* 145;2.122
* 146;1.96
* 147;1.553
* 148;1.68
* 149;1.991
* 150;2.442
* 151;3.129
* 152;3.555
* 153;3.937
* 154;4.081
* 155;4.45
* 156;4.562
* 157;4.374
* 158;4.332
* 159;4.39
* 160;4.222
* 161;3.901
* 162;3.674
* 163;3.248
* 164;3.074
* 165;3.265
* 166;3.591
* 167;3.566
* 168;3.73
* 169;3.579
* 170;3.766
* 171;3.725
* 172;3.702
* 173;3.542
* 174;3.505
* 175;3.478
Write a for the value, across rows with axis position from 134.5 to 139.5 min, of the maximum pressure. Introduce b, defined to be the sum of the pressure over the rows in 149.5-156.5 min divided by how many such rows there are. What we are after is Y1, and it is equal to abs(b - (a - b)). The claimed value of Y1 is 4.7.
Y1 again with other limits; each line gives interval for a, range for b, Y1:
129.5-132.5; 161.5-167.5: 3.3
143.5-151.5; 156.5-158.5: 5.6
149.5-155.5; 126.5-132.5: 2.7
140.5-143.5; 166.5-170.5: 5.0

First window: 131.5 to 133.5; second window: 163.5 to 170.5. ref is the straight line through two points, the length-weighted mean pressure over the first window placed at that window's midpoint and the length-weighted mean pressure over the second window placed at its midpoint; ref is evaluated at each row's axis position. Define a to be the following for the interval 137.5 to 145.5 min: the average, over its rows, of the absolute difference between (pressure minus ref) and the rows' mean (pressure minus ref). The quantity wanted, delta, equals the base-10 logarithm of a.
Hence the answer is -0.95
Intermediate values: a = 0.113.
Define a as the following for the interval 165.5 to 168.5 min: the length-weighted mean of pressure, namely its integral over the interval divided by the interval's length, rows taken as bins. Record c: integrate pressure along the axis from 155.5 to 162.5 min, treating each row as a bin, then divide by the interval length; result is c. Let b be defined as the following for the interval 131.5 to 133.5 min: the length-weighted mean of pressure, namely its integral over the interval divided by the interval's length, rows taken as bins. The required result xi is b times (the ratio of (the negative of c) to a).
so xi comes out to -3.9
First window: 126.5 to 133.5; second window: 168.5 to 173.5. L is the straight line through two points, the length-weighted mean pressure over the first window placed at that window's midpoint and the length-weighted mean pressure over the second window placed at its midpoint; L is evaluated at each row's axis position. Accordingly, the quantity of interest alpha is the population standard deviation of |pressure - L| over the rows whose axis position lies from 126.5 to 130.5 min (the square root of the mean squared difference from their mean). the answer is 0.1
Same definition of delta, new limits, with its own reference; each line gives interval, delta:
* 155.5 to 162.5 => -0.61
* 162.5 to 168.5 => -0.68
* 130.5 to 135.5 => -0.61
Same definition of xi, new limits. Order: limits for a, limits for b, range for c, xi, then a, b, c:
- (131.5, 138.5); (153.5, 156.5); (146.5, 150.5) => -3.0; 2.8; 4.4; 1.9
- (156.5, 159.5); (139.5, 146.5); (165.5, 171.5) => -1.8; 4.4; 2.1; 3.7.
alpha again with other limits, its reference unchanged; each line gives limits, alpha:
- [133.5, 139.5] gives 0.4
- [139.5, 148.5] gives 0.2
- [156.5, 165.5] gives 0.2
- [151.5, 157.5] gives 0.3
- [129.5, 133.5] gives 0.1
